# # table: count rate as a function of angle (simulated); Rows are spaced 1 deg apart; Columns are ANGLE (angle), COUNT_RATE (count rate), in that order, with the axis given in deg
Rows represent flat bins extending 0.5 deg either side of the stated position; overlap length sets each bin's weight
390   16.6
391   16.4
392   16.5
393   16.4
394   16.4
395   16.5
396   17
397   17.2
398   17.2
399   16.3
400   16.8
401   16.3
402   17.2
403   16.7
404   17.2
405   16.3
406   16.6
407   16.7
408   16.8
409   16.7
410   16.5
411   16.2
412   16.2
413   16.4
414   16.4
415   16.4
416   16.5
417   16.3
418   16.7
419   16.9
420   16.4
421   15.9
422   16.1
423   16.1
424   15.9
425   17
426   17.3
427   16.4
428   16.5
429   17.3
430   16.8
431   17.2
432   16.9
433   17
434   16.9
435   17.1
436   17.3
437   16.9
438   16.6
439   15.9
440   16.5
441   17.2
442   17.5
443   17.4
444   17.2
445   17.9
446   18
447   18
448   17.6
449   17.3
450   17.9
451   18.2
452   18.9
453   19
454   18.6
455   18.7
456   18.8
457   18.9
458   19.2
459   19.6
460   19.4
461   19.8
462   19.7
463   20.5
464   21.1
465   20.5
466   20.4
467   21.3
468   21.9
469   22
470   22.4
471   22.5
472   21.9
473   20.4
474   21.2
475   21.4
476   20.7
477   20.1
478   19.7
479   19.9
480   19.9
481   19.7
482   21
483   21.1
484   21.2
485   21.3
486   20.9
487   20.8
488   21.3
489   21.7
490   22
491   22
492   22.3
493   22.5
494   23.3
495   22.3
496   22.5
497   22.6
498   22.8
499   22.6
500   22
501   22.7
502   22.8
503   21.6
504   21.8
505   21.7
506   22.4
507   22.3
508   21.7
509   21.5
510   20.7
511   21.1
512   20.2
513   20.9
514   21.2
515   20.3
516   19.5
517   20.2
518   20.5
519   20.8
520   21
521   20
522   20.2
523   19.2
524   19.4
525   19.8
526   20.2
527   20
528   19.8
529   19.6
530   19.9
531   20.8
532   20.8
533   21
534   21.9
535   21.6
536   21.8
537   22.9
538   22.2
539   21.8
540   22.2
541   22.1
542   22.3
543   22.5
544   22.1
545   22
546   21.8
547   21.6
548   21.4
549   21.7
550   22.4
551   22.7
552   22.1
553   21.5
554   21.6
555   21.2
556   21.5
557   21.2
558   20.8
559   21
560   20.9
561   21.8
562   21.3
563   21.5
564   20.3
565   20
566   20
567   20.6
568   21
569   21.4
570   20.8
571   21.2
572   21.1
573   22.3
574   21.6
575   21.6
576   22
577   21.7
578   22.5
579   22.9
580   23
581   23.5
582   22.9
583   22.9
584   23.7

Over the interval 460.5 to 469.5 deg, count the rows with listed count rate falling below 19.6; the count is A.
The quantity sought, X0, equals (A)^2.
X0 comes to 0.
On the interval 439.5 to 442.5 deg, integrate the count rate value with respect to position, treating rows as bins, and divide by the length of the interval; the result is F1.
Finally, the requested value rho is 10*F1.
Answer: 170.7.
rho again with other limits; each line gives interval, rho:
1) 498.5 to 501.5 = 224.3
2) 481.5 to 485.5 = 211.5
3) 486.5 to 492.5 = 216.8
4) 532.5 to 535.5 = 215.0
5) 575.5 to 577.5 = 218.5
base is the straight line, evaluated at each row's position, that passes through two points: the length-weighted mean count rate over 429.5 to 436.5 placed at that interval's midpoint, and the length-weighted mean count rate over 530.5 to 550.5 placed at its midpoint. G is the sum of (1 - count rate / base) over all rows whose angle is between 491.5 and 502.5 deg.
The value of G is -1.5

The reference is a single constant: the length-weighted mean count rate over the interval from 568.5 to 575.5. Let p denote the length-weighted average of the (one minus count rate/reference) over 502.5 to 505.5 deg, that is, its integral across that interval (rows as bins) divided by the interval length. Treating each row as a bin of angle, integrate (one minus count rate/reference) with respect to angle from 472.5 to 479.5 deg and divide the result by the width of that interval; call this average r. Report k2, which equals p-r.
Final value -0.06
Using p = -0.01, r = 0.04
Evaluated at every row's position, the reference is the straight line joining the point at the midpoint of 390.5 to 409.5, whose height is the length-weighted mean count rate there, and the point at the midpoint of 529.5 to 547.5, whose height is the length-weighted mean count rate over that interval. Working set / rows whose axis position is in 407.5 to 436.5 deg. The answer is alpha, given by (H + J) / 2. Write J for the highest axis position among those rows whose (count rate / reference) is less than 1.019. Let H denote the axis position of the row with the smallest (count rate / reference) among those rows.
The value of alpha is 430 deg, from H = 424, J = 436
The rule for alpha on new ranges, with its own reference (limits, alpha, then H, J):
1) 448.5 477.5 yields 453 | 449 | 457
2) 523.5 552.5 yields 538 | 524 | 552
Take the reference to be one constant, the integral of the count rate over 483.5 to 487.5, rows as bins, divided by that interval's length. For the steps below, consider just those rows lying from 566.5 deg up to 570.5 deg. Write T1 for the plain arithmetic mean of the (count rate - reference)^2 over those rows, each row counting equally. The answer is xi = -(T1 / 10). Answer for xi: 0.0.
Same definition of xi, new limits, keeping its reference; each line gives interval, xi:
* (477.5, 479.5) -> -0.2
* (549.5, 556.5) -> -0.1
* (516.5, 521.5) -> 0.0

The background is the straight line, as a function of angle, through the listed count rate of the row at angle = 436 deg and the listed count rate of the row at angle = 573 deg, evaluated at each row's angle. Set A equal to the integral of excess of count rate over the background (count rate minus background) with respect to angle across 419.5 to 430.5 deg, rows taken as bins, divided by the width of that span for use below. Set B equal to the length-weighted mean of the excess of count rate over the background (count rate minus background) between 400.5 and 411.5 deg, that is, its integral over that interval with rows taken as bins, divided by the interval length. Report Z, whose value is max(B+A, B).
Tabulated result 0.4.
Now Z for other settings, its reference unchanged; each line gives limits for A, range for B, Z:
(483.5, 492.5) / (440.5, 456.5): 2.6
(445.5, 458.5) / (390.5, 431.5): 0.7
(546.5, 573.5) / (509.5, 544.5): 0.3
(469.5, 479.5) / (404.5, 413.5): 2.5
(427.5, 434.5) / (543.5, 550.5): 0.5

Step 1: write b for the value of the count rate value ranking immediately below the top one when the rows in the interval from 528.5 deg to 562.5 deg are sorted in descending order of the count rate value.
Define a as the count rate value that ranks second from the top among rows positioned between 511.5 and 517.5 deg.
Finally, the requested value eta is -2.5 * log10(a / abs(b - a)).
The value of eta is -2.7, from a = 20.9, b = 22.7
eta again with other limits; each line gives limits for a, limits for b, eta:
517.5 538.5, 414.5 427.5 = -1.6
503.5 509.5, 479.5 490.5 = -3.9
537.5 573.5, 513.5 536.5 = -3.8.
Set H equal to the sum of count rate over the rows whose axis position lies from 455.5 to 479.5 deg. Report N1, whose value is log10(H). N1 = 2.69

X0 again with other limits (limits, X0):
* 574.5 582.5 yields 0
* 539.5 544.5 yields 0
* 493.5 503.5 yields 0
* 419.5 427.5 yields 64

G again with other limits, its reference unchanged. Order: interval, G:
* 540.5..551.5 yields 0.0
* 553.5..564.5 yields 0.7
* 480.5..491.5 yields -1.0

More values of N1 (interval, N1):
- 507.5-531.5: 2.69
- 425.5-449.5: 2.61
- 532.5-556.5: 2.72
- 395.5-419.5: 2.60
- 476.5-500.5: 2.71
